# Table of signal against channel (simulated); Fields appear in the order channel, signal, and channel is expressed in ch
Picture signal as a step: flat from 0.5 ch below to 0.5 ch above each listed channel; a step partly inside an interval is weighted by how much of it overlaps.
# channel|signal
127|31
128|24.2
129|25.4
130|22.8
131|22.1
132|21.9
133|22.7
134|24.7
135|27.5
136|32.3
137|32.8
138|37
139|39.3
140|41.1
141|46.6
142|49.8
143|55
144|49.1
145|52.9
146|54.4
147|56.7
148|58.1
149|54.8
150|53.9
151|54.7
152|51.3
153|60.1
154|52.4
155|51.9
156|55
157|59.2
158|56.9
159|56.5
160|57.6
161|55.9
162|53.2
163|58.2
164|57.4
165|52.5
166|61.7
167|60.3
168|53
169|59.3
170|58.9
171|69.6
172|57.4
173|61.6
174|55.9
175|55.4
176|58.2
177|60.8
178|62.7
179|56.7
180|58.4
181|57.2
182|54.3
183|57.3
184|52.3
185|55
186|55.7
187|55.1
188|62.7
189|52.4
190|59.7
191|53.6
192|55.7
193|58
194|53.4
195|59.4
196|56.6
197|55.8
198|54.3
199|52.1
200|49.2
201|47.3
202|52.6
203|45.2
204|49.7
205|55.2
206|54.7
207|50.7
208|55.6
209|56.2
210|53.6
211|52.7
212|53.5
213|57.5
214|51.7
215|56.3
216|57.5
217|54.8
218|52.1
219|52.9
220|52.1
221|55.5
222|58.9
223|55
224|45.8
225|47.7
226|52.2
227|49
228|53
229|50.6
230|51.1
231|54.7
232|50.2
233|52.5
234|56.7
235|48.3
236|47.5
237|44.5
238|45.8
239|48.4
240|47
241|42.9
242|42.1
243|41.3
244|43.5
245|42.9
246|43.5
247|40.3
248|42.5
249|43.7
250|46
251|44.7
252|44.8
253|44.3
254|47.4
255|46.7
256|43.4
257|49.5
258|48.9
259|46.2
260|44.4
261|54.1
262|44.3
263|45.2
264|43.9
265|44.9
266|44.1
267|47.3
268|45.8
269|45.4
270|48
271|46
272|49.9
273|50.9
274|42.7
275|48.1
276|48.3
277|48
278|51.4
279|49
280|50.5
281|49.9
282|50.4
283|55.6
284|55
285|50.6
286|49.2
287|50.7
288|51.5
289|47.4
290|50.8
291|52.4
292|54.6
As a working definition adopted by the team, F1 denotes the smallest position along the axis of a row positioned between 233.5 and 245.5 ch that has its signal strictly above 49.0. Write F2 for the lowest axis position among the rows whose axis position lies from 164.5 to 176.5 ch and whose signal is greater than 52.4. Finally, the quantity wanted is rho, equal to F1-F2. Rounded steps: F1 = 234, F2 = 165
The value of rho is 69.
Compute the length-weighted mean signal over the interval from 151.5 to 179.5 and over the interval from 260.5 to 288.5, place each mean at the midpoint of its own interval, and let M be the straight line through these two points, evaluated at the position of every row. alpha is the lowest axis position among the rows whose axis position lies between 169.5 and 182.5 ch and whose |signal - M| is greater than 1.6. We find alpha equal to 170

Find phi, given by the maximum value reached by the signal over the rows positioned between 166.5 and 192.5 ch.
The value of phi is 69.6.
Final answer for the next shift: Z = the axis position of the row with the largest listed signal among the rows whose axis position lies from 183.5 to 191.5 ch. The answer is 188 ch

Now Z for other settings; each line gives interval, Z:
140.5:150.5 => 148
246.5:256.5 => 254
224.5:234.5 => 234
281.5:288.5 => 283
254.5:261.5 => 261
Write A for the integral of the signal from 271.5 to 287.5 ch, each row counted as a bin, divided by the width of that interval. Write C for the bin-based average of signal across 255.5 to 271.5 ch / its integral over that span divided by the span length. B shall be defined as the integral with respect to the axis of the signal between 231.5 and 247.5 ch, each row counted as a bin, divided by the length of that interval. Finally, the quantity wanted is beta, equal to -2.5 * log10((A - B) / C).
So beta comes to 2.7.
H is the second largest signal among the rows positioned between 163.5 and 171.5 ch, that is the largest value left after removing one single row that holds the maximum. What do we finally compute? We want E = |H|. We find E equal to 62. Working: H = 61.7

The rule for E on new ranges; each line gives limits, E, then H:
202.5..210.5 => 56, 55.6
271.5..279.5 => 51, 50.9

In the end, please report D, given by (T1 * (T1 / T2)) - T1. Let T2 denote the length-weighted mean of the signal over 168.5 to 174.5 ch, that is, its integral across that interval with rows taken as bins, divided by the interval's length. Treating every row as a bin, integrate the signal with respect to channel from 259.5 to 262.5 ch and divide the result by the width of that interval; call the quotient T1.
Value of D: -10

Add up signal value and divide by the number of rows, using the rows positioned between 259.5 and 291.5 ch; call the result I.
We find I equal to 48.6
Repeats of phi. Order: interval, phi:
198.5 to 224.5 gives 58.9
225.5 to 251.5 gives 56.7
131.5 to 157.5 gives 60.1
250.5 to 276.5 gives 54.1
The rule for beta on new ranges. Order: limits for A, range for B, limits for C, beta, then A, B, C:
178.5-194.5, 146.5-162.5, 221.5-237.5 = 4.9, 56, 55.5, 51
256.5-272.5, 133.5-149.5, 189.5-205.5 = 3.4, 47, 44.5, 54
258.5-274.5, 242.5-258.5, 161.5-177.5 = 3.7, 46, 44.6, 58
